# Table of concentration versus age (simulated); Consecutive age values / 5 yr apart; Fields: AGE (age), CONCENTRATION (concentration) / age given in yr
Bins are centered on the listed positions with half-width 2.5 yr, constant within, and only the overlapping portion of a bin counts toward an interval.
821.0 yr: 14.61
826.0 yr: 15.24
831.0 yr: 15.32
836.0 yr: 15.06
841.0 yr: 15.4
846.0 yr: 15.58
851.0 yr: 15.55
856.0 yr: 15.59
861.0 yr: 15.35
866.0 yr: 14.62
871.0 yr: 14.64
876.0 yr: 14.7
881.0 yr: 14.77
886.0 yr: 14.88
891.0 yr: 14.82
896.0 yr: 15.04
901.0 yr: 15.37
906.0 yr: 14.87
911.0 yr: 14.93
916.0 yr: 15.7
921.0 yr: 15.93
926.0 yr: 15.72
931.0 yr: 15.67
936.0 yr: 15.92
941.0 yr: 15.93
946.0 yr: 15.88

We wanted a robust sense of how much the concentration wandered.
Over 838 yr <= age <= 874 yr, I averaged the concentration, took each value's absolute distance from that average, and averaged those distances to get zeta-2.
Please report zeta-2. 0.35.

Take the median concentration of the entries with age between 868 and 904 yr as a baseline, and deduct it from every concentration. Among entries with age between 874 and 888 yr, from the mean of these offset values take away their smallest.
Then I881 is 0.08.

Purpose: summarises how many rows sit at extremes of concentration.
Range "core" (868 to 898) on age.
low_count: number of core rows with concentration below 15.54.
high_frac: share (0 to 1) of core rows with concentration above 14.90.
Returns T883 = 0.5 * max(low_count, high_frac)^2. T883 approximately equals 18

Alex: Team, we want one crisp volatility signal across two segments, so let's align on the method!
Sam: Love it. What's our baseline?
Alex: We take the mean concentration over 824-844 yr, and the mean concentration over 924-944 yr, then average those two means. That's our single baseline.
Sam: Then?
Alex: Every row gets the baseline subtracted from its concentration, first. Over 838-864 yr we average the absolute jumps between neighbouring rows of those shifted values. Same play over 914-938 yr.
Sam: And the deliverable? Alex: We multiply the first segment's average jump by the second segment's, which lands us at 0.023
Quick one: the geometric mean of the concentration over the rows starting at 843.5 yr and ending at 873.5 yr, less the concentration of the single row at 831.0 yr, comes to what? -0.1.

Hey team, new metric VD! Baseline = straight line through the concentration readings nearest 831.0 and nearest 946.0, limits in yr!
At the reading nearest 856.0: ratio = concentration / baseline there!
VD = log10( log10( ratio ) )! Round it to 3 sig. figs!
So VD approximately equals -2.38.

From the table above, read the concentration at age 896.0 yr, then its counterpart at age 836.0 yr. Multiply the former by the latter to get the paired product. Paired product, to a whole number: 227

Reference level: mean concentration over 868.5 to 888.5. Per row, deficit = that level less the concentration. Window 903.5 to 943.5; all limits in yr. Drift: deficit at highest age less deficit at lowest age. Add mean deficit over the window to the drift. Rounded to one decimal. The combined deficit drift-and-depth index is -1.9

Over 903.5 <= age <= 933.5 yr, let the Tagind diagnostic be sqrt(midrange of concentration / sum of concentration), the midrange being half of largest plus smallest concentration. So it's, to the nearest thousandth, 0.407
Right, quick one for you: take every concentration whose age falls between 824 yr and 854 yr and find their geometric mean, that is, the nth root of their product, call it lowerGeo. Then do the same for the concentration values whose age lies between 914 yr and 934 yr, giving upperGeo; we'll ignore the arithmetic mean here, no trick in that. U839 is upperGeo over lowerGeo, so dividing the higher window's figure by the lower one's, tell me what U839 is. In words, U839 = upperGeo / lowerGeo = 1.03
